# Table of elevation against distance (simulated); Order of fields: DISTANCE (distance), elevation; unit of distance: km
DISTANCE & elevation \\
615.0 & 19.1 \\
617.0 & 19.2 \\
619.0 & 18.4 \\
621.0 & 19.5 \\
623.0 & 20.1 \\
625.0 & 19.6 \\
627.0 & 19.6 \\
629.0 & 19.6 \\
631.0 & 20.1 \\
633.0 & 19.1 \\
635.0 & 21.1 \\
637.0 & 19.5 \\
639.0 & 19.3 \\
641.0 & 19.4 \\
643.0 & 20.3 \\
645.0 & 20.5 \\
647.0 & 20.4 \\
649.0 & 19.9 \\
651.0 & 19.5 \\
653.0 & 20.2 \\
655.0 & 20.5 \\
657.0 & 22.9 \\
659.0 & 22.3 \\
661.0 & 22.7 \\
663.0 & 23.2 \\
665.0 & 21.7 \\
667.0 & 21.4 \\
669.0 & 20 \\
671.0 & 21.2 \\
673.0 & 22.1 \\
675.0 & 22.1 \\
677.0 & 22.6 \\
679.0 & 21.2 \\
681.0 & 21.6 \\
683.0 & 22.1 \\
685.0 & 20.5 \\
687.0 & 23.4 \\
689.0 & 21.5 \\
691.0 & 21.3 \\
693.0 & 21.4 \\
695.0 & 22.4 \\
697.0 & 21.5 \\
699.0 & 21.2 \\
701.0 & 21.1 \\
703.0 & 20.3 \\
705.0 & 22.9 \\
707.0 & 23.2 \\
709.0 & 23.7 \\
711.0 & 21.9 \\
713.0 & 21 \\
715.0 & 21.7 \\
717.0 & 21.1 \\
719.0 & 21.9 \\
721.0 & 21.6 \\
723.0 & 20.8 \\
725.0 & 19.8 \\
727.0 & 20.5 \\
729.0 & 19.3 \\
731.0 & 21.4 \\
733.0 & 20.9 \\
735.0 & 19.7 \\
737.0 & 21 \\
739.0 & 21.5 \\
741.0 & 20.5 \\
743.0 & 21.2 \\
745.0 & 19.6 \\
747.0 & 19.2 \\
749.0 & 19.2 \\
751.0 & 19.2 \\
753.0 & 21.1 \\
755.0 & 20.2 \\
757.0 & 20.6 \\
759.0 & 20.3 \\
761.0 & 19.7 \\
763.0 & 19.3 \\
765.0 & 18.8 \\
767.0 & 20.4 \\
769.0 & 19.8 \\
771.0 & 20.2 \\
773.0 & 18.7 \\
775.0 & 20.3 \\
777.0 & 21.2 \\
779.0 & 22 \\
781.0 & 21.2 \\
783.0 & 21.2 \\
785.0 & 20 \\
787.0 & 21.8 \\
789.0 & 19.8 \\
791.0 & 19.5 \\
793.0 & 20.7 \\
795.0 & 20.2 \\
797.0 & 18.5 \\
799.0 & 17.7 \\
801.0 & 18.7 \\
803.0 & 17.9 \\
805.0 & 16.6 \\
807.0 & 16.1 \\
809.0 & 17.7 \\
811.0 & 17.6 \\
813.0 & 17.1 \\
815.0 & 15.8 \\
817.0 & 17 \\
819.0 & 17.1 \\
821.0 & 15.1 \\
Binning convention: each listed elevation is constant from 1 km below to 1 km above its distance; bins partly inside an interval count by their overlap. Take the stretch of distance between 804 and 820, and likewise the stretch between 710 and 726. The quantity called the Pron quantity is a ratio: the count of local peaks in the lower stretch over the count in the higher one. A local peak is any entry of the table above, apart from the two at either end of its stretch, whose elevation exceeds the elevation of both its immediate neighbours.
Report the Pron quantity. 2.0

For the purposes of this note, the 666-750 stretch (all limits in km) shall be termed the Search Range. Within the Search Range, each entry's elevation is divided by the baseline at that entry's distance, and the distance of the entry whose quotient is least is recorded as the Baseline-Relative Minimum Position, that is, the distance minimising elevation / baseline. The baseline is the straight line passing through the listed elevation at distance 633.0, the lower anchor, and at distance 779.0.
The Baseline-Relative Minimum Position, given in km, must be 749.0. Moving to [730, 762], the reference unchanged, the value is 751.0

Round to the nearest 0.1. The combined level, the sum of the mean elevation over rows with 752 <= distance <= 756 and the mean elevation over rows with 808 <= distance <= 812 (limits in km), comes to 38.3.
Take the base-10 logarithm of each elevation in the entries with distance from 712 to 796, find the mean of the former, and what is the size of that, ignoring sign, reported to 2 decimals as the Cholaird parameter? 1.31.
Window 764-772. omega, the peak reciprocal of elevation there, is 0.053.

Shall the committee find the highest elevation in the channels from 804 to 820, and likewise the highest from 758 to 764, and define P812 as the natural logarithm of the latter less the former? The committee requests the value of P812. 1.0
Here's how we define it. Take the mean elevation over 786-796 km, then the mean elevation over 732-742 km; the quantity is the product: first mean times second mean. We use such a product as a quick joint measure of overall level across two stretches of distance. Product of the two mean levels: 423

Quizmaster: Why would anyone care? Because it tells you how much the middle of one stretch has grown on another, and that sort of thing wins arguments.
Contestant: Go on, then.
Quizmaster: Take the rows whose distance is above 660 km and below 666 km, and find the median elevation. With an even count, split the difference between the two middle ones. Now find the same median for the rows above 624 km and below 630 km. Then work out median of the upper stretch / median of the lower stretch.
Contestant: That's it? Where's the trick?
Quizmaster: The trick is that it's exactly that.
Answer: 1.16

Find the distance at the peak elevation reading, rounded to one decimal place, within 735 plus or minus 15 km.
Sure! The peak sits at 721.0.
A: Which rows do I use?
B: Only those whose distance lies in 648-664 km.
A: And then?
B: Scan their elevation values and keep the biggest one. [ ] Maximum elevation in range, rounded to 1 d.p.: 23.2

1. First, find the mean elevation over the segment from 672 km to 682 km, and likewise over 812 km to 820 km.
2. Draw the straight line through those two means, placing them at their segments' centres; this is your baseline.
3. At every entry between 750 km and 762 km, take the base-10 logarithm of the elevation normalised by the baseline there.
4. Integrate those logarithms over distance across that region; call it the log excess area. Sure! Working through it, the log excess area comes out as 0.32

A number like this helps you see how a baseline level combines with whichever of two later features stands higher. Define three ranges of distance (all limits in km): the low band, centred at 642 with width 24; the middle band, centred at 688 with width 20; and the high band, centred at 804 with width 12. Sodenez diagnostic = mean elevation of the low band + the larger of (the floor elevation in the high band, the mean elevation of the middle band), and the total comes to 41.6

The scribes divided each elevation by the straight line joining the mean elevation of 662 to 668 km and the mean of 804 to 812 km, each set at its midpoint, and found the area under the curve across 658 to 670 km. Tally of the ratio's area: 12 km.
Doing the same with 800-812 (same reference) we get 12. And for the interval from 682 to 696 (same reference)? 14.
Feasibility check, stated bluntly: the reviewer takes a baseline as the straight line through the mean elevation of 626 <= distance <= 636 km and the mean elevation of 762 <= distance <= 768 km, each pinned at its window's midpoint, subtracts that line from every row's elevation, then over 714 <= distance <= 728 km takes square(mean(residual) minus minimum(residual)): 1.6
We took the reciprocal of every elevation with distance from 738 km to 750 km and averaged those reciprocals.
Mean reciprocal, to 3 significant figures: 0.0496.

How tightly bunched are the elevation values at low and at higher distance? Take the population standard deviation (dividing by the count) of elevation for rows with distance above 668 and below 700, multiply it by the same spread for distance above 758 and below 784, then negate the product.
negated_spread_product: -0.75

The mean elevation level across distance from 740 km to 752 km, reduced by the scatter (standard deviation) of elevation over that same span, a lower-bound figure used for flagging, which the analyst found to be 19.0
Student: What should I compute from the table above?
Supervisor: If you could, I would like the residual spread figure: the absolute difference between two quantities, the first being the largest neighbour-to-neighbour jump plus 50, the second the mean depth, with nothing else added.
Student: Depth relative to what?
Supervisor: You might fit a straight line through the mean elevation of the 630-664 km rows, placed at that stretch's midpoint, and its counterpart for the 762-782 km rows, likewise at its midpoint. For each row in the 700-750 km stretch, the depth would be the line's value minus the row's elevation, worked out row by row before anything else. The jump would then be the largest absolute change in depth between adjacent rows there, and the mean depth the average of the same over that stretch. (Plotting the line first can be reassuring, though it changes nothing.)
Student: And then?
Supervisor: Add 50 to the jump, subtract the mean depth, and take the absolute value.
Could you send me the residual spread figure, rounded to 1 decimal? 53.2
